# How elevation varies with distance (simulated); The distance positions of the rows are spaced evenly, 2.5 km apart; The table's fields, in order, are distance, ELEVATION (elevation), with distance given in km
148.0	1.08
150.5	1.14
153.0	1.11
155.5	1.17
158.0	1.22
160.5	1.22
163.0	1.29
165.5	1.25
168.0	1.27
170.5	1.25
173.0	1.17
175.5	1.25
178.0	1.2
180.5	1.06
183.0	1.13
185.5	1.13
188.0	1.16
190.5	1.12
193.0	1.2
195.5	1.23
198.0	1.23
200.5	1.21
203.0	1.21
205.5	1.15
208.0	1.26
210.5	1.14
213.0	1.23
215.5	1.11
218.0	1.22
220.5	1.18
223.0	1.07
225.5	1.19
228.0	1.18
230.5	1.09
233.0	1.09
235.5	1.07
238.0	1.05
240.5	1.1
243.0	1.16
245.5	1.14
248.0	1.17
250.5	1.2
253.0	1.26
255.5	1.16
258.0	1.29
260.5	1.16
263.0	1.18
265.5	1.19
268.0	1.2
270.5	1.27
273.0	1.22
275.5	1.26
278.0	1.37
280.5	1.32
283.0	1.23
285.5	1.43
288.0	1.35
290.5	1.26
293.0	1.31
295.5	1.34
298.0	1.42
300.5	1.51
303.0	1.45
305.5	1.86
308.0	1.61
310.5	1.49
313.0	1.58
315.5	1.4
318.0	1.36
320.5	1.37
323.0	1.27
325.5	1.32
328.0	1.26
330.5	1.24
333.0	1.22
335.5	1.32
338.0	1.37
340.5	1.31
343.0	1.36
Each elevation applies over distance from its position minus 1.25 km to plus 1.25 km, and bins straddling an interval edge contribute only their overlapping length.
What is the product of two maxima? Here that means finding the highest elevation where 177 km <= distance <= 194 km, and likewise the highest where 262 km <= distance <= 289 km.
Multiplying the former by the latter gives 1.7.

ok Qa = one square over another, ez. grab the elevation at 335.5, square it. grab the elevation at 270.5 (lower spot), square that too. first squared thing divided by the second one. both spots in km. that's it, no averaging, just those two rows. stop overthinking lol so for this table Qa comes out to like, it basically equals 1.08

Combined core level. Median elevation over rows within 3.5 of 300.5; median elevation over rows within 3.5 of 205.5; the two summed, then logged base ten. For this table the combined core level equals 0.425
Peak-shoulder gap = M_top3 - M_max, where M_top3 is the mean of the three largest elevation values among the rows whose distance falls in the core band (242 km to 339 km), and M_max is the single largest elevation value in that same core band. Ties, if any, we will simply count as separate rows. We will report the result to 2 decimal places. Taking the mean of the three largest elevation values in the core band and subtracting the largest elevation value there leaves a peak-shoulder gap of -0.18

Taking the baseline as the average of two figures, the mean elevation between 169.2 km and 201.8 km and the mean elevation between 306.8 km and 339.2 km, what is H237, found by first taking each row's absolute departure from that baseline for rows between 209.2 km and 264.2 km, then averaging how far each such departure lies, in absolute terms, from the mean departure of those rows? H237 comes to 0.049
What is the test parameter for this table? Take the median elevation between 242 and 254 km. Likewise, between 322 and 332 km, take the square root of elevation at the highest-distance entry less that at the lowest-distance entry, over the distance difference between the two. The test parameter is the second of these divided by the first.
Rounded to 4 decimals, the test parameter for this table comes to -0.0015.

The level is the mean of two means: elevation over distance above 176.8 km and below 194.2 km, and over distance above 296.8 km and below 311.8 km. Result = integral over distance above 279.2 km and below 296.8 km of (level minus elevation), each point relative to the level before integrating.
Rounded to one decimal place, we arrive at 0.5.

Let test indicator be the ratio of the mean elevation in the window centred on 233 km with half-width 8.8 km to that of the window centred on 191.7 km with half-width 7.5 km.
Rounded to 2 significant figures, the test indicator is 0.94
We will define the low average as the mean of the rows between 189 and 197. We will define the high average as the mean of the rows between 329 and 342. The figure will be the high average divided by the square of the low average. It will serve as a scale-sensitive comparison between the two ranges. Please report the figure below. 0.92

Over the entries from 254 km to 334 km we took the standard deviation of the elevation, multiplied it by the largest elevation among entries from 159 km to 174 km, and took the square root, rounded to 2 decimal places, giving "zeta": 0.44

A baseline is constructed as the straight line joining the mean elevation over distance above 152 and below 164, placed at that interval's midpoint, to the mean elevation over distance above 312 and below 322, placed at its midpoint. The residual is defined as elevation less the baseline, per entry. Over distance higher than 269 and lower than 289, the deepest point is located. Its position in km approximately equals 283.0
